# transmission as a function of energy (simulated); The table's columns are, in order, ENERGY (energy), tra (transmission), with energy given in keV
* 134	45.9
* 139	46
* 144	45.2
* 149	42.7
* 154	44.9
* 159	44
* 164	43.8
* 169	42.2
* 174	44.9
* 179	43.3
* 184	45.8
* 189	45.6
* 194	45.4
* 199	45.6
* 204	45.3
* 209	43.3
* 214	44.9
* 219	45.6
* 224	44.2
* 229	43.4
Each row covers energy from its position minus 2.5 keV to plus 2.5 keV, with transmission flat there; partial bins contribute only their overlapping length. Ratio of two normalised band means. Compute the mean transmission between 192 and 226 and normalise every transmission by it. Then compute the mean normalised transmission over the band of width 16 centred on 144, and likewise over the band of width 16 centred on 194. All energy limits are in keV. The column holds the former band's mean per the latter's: 0.98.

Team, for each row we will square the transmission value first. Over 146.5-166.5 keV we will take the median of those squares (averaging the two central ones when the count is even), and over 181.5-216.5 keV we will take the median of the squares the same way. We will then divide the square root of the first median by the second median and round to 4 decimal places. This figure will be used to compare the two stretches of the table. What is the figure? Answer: 0.0213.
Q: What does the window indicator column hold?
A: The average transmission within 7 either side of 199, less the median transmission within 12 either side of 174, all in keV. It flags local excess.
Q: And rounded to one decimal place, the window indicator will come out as 1.6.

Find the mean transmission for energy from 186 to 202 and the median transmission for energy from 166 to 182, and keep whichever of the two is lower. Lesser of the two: 43.3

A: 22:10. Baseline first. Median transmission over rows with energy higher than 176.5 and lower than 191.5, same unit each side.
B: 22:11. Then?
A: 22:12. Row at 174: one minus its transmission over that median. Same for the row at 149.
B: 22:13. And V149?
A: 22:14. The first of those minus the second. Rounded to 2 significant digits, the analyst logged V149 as -0.048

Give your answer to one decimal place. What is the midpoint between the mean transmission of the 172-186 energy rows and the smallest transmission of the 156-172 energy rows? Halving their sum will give 43.4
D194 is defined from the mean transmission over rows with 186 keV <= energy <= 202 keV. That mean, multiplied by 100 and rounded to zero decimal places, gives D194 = 4553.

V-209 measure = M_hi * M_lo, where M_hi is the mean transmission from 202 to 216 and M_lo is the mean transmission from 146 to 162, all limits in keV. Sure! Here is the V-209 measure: 1952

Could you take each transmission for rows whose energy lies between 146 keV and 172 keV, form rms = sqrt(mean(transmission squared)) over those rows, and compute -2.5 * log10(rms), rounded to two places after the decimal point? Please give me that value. -4.10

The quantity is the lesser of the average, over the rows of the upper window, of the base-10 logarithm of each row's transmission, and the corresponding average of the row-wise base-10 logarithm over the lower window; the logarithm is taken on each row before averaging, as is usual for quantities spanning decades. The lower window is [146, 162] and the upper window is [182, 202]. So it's 1.64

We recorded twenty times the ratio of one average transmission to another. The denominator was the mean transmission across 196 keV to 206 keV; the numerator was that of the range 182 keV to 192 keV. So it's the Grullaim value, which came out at 20.1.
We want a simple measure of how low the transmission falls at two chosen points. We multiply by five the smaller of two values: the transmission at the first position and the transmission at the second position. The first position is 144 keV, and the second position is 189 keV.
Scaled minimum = 226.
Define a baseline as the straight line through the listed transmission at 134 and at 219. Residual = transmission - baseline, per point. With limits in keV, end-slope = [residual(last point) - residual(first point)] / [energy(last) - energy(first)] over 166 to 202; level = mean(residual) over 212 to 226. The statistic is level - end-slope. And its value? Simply -0.8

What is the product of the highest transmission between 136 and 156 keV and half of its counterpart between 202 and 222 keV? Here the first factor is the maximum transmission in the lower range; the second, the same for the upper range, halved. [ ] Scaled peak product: 1049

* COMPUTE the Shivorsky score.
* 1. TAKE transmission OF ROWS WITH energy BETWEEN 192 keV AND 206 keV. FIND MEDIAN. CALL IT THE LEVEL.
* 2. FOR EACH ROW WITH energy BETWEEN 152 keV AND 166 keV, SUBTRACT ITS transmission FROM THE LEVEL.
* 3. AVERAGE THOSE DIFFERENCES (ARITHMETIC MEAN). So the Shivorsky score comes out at 1.2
